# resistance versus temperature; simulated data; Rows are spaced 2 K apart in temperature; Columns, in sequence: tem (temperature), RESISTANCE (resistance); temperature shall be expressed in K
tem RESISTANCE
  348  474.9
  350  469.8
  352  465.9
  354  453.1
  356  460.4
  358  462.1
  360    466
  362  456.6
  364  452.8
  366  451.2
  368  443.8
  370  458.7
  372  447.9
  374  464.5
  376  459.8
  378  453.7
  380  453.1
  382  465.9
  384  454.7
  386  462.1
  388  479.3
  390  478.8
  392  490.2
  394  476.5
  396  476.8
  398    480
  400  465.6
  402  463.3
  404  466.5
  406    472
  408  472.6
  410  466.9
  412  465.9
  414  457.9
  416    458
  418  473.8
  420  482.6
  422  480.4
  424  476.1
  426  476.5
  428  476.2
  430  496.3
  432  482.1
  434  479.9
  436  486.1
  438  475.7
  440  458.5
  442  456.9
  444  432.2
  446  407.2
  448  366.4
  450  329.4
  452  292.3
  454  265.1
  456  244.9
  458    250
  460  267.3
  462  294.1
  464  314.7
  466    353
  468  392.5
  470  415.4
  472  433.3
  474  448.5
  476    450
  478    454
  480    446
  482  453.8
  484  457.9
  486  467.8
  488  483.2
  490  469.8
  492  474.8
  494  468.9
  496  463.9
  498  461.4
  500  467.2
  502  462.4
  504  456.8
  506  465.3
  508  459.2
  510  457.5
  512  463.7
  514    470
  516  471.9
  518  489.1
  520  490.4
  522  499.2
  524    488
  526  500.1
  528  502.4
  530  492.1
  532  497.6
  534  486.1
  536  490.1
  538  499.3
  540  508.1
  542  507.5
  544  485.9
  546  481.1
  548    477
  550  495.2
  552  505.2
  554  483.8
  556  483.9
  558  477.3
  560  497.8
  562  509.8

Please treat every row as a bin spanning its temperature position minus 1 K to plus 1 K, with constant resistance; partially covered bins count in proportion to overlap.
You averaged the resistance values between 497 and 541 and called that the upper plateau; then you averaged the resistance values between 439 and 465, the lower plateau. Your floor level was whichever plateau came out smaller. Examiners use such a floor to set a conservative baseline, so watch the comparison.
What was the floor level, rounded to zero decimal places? 337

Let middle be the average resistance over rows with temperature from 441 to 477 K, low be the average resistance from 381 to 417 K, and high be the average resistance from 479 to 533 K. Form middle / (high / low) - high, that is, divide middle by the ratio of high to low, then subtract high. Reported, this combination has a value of -120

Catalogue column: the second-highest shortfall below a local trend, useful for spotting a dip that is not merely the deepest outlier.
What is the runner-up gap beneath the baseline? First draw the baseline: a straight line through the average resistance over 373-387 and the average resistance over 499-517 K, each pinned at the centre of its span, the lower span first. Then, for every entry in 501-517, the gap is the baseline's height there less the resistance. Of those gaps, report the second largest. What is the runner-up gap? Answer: 6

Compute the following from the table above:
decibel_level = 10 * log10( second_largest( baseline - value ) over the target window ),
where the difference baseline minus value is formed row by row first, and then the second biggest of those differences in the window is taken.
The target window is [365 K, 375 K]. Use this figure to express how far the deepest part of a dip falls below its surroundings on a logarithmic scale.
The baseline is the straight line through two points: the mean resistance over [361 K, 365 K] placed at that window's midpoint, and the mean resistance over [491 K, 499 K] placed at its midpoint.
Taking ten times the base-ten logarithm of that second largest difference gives 8.8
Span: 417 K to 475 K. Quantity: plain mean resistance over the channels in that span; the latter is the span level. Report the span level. 404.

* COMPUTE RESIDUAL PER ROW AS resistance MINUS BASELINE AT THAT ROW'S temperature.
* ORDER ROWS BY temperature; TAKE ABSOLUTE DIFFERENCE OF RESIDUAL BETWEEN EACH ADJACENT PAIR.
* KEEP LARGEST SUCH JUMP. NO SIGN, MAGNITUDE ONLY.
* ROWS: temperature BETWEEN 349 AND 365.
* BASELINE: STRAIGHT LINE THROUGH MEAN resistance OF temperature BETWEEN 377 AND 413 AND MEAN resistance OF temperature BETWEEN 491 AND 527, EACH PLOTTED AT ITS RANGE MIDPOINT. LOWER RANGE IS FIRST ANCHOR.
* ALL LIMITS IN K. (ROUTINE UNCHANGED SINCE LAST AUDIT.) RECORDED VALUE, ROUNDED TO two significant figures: 13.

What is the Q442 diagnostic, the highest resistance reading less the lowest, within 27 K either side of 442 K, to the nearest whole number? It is 251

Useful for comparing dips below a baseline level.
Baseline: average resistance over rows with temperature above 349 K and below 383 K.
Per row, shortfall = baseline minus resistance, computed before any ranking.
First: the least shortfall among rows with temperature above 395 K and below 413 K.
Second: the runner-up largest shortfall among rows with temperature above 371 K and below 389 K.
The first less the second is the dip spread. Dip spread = -27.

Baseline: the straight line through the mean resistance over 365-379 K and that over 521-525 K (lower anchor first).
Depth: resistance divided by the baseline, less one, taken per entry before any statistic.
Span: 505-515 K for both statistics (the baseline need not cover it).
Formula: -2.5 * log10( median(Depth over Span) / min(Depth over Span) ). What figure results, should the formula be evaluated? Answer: 0.2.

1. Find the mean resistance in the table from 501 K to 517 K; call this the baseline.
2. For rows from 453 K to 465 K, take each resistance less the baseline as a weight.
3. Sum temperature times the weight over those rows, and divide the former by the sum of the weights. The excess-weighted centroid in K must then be 458.6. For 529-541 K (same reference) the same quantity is 535.5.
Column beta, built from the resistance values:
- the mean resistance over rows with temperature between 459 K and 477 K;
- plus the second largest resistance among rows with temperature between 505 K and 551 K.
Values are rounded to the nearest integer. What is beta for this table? 882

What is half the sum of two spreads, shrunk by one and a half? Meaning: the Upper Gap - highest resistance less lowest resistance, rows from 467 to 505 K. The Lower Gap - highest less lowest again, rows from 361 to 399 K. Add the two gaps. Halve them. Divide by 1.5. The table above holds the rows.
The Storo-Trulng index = 46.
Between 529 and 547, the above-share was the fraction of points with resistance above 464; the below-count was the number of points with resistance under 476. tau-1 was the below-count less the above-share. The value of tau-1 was -1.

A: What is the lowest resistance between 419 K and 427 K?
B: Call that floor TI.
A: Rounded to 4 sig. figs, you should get 476.1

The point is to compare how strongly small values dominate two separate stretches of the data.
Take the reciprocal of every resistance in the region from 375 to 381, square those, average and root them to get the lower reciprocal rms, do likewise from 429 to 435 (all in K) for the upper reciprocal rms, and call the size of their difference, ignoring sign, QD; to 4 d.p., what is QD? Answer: 0.0001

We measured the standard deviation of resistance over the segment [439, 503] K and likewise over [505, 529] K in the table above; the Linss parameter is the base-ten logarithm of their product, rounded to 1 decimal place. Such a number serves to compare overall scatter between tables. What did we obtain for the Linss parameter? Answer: 3.1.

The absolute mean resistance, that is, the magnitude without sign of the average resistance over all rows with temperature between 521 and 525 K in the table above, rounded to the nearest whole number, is 494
